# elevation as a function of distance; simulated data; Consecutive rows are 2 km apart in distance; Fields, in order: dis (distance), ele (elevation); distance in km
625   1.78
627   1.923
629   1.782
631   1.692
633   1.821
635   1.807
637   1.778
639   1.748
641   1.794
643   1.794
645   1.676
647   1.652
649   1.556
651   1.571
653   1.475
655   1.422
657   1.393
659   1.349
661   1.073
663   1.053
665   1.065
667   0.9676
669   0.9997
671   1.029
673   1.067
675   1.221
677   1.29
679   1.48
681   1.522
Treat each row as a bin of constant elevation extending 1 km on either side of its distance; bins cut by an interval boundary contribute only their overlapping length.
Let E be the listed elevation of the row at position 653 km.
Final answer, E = 1.475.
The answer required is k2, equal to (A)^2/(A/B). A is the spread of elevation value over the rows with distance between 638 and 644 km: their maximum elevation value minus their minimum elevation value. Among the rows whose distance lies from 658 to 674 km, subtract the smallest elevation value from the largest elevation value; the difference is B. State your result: 0.018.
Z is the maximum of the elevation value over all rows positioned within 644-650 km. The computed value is 1.676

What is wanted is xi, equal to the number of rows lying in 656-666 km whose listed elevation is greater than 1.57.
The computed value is 0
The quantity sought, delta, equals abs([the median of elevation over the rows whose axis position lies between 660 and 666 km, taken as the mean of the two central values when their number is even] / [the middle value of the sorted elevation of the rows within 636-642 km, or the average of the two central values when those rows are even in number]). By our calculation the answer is 0.60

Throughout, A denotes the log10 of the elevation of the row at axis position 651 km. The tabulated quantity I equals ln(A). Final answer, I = -1.63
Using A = 0.20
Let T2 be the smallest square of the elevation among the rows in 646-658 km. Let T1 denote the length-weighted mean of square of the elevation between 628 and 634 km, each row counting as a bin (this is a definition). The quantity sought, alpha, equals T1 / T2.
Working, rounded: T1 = 3.1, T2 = 1.94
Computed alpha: 1.6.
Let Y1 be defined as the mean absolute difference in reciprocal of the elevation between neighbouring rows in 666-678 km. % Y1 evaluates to 0.052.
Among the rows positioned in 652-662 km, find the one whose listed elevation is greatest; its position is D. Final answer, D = 653 km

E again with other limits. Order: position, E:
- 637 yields 1.778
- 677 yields 1.29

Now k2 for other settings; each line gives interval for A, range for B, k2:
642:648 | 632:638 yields 0.006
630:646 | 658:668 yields 0.055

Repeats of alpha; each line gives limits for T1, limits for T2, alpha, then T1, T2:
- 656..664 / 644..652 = 0.6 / 1.5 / 2.42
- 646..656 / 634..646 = 0.8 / 2.4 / 2.81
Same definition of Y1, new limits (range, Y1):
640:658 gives 0.022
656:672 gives 0.057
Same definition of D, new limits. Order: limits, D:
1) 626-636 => 627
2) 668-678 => 677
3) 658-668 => 659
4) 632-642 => 633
